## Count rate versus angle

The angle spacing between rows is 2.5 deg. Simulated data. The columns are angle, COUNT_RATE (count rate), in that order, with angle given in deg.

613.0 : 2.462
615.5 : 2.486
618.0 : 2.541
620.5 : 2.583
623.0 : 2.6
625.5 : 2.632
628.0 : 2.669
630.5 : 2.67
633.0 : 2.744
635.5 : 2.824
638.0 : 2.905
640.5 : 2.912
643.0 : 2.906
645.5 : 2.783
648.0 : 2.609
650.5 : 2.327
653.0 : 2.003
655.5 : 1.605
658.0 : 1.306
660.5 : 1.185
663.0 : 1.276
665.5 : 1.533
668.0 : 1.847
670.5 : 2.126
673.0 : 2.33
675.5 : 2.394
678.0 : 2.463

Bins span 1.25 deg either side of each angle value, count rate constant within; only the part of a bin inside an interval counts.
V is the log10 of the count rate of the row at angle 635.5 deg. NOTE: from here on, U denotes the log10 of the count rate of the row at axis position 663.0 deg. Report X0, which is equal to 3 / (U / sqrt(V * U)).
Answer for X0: 6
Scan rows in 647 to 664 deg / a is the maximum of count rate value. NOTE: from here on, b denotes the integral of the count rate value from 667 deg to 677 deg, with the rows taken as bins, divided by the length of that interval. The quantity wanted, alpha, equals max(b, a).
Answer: 2.61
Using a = 2.609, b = 2.19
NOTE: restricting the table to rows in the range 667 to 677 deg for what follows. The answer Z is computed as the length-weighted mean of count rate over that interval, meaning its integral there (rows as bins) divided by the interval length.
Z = 2.19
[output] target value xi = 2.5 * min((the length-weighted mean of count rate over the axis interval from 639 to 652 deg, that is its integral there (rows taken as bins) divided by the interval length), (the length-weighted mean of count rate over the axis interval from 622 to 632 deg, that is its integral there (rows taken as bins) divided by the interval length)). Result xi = 6.6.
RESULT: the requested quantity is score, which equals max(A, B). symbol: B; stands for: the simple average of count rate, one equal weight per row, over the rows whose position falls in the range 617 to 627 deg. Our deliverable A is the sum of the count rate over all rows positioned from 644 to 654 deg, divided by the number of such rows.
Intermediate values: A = 2.43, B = 2.59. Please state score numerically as 2.59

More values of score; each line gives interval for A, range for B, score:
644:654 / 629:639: 2.79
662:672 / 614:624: 2.55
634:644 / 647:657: 2.89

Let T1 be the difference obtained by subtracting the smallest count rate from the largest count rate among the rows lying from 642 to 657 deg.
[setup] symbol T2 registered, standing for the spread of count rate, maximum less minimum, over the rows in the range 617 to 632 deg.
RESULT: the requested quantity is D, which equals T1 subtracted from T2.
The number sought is -1.2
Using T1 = 1.30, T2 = 0.1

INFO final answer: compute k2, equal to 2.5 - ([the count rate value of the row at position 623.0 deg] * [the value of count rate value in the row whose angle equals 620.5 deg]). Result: -4.2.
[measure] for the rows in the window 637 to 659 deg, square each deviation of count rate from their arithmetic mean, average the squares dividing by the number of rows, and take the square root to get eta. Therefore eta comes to 0.57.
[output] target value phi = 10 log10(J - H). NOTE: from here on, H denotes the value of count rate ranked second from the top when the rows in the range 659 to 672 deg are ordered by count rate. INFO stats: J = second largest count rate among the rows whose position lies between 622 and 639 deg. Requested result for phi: -0.1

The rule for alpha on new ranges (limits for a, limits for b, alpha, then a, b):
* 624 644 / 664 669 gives 2.91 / 2.912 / 1.66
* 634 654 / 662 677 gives 2.91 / 2.912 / 1.94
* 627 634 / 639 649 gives 2.81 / 2.744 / 2.81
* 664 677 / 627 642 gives 2.79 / 2.394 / 2.79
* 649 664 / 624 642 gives 2.76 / 2.327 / 2.76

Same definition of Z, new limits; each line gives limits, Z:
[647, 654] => 2.31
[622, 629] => 2.63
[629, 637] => 2.75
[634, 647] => 2.86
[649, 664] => 1.64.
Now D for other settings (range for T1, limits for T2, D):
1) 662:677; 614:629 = -0.9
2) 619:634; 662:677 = 1.0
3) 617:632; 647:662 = 1.3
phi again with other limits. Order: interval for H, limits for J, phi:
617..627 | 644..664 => -20.5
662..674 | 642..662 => -1.8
